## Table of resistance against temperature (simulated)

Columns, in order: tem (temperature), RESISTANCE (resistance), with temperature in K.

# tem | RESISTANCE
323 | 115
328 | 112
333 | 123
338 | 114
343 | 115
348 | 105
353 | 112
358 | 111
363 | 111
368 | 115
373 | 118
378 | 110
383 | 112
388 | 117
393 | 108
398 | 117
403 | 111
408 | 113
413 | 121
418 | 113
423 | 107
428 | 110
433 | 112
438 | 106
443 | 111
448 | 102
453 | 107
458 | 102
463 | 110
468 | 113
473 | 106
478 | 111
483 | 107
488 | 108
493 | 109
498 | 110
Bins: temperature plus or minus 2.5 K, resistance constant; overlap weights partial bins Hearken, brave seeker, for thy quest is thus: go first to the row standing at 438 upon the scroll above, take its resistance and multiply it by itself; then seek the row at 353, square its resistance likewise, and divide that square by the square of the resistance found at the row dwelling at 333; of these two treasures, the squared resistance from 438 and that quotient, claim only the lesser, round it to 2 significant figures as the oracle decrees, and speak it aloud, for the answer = 0.83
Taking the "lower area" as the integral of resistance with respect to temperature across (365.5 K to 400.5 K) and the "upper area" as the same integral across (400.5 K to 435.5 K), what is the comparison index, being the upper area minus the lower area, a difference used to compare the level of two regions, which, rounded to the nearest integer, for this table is -50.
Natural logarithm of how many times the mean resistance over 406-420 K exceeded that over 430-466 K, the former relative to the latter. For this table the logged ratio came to 0.08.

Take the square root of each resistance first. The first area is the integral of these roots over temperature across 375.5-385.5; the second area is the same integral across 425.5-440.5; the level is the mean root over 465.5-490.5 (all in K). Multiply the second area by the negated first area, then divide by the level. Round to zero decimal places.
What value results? -1583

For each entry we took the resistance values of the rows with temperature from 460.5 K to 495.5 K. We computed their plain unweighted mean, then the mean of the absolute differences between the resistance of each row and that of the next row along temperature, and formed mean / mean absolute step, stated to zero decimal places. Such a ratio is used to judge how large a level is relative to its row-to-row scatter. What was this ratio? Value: 31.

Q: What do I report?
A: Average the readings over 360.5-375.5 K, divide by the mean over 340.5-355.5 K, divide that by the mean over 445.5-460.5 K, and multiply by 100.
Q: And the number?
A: 1.00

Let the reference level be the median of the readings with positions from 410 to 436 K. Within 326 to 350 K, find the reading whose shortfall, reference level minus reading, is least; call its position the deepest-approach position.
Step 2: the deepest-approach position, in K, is 333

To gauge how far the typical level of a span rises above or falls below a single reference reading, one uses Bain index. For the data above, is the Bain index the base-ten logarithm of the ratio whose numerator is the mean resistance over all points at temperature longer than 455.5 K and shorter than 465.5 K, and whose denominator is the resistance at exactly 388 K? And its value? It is -0.043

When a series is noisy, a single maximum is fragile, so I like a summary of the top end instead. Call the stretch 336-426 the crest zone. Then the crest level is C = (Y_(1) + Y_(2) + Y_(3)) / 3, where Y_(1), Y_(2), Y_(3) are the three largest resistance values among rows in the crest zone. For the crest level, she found 119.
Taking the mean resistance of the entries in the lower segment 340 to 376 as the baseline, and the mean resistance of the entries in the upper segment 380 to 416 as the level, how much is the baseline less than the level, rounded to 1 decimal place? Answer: 1.7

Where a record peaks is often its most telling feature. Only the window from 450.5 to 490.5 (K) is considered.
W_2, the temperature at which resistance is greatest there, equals 468 K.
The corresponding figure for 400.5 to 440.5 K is 413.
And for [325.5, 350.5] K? 333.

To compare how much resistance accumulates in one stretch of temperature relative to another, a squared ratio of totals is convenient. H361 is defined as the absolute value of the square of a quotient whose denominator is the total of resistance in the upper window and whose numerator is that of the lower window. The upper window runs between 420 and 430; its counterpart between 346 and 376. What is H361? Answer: 9.6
